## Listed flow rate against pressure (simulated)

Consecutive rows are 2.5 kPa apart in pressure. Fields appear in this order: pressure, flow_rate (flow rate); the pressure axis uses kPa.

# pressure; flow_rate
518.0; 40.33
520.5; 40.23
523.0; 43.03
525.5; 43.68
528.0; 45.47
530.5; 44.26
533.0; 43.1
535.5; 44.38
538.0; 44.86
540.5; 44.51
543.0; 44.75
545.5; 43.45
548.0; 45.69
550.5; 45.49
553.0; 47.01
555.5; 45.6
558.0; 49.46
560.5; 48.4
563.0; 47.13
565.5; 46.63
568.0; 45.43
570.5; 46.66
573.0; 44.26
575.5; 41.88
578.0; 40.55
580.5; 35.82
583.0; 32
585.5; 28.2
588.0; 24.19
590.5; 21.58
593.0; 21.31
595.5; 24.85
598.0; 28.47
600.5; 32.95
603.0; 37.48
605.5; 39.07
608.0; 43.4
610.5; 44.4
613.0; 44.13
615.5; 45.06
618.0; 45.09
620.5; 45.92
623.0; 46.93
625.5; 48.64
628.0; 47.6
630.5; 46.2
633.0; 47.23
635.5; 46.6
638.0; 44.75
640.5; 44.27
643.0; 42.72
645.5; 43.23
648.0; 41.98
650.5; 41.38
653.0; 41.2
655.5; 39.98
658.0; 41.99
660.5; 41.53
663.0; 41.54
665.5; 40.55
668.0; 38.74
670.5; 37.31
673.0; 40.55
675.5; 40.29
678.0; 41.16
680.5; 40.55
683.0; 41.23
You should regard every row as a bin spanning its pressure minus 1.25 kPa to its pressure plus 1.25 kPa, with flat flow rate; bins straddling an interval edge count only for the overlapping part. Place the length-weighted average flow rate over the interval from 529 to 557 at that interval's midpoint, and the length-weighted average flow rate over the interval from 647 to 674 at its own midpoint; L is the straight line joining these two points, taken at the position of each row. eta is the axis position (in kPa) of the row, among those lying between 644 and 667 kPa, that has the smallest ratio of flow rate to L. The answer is 655.5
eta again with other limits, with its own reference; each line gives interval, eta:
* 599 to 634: 600.5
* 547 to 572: 550.5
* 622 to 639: 638.0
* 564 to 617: 593.0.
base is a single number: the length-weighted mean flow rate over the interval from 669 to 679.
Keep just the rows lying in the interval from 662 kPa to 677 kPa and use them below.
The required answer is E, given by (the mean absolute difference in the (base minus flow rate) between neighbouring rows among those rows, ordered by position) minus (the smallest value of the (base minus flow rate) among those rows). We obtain 3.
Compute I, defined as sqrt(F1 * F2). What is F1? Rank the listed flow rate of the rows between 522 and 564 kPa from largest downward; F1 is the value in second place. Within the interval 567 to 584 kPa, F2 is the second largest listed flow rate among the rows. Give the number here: 46.9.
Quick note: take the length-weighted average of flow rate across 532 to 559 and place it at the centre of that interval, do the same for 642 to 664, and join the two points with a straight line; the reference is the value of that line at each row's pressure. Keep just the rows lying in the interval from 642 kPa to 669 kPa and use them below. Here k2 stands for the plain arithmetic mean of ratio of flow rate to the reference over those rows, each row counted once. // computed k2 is 0.99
